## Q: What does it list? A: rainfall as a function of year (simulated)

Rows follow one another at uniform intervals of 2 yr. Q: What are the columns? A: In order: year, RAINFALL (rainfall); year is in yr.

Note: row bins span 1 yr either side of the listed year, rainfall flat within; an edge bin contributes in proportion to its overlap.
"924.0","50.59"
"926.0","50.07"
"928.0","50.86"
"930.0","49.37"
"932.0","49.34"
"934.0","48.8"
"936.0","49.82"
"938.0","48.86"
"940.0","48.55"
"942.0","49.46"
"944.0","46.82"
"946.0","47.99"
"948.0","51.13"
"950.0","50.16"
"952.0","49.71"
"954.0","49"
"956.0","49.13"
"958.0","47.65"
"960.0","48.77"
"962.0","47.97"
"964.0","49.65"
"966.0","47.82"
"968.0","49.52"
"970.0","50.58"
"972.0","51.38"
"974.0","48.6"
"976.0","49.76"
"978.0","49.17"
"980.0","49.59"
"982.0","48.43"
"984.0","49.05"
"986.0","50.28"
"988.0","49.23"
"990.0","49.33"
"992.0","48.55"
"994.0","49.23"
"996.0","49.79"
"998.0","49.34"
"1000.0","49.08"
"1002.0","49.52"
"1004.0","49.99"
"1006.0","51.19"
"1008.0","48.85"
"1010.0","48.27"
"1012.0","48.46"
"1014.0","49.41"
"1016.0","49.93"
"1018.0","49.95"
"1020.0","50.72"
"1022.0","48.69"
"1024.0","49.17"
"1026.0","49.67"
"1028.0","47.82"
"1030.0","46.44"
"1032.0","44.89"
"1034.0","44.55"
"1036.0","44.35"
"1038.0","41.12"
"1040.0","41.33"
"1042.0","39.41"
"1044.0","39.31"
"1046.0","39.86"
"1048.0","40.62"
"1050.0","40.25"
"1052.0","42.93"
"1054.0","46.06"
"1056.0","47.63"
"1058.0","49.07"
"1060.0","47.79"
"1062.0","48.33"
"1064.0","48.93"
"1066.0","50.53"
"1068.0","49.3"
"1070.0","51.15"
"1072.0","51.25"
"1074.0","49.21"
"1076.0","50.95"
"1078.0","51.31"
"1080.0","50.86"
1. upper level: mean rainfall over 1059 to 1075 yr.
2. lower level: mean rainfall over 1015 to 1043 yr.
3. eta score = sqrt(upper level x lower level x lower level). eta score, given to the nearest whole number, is 326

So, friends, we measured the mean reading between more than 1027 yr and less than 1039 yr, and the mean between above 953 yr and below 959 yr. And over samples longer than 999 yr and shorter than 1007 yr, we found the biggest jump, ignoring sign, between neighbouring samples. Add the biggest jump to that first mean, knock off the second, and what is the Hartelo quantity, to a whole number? -3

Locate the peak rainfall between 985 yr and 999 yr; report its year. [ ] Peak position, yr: 986.0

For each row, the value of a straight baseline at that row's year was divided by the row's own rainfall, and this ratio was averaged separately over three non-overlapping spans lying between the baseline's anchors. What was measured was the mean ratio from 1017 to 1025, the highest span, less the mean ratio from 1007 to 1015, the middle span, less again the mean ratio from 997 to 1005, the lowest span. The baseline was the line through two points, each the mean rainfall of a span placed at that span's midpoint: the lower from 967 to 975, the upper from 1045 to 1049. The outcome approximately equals -0.98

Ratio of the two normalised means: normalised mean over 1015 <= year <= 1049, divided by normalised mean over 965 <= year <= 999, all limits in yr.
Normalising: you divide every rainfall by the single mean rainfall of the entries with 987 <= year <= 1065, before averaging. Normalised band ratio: 0.91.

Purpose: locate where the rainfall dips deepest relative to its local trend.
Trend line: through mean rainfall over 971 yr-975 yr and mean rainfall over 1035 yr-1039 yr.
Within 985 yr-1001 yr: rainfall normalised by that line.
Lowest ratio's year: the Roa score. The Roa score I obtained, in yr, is 992.0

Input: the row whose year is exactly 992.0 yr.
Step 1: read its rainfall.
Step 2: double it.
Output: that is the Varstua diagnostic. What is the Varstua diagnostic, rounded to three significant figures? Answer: 97.1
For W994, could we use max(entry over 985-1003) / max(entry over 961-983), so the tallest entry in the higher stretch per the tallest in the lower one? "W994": 0.98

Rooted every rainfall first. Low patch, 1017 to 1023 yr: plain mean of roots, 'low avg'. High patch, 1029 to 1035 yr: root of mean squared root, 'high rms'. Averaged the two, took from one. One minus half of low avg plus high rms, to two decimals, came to -5.89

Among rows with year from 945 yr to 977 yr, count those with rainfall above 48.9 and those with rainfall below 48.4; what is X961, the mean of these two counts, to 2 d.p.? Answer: 7.00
